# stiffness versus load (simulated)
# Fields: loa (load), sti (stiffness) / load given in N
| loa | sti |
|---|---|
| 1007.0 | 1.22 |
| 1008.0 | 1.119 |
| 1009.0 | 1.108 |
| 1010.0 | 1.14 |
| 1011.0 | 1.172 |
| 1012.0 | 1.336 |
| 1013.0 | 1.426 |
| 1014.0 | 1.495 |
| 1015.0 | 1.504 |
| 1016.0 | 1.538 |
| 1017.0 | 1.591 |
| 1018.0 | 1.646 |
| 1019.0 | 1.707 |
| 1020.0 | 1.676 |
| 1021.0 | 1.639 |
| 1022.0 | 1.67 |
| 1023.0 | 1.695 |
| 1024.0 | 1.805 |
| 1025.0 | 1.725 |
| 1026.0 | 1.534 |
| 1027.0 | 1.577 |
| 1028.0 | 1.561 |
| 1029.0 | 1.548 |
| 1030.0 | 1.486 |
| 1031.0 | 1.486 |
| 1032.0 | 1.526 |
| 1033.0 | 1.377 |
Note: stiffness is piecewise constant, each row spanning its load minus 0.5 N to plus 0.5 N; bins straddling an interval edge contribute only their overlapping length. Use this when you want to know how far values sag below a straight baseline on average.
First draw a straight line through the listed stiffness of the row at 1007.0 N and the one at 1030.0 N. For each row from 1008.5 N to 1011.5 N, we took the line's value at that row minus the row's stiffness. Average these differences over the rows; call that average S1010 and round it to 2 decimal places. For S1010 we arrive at 0.11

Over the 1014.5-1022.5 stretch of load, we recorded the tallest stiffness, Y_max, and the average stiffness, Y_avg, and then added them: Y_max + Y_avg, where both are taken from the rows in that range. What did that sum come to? 3.33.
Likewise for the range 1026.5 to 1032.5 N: 3.11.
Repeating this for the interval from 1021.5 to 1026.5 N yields 3.49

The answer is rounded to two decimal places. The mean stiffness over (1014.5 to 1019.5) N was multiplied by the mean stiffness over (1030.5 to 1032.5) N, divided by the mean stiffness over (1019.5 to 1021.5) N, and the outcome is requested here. 1.45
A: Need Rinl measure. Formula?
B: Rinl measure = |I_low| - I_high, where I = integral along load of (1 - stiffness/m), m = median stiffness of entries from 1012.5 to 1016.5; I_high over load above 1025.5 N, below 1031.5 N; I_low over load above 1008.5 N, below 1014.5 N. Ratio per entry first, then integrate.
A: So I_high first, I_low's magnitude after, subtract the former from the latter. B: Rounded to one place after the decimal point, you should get 1.0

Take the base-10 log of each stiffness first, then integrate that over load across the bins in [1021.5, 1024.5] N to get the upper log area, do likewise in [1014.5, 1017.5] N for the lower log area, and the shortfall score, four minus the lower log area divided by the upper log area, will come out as 3.20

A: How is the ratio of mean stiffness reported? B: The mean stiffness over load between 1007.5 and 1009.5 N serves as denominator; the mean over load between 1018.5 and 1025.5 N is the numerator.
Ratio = 1.5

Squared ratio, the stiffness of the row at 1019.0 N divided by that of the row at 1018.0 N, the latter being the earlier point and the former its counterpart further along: 1.08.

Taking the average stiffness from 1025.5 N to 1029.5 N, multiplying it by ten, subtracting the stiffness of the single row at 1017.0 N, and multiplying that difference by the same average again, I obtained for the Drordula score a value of 21.7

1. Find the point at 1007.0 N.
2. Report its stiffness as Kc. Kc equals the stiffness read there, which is 1.22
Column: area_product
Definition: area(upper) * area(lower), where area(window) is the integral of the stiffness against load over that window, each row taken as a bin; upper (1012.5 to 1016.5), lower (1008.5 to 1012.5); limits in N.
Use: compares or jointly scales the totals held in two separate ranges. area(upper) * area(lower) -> 28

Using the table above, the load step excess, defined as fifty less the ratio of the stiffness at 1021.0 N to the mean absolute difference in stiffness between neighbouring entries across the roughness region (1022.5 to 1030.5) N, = 28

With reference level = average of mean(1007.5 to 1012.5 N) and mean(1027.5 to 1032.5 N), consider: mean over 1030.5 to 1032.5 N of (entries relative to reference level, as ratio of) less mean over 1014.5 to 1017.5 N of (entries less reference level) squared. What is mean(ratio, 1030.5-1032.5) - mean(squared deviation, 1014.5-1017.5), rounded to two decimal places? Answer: 1.08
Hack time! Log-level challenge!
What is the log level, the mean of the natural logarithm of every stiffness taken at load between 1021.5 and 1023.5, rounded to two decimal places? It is 0.52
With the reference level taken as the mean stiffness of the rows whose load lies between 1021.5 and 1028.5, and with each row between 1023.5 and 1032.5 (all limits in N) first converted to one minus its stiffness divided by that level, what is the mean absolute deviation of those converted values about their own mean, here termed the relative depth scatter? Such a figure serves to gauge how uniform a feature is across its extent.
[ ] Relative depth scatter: 0.049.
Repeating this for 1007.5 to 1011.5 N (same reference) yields 0.013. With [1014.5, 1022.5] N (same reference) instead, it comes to 0.035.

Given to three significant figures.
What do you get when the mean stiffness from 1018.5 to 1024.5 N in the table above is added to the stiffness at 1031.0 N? 3.18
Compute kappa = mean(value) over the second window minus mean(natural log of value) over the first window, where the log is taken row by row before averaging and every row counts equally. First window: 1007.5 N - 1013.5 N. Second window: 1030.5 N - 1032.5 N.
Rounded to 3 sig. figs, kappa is 1.31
